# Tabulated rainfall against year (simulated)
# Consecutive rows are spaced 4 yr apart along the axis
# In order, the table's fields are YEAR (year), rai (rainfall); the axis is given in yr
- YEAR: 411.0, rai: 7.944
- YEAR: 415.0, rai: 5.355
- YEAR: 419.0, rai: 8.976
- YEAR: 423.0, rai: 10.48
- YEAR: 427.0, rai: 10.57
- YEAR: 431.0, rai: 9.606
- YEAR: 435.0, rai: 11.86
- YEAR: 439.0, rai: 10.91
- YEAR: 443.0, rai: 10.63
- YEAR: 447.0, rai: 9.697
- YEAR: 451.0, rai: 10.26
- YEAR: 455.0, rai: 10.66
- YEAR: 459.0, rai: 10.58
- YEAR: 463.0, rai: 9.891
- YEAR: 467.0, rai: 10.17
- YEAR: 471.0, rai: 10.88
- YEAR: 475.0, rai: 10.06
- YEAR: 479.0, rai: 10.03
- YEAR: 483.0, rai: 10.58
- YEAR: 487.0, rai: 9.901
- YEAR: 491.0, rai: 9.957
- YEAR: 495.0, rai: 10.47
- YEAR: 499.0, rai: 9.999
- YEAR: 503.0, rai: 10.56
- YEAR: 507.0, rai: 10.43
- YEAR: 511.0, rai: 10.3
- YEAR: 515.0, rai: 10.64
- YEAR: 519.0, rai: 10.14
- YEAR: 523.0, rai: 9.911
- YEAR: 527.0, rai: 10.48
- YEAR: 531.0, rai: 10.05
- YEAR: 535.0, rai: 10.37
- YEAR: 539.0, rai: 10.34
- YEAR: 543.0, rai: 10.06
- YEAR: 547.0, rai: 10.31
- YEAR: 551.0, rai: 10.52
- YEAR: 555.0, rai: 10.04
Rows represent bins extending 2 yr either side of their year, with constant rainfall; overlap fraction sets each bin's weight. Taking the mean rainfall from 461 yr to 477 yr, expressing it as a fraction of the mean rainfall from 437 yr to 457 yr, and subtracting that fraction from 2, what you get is 1.017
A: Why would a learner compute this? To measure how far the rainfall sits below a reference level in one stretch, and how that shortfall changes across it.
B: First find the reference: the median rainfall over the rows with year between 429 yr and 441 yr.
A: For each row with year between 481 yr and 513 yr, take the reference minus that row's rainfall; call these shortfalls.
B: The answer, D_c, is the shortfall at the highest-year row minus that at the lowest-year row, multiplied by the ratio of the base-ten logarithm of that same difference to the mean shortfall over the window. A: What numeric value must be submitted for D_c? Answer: -0.24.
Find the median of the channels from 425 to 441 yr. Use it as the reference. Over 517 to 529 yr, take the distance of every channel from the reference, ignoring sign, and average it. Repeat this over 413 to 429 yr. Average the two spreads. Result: 1.23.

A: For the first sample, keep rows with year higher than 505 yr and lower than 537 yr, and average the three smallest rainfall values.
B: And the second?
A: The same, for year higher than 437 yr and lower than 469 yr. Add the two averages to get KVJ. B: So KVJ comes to 20.0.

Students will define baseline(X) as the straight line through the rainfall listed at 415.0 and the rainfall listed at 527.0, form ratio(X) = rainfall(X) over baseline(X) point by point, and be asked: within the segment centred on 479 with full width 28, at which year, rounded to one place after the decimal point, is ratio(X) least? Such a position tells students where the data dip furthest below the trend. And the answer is 491.0 yr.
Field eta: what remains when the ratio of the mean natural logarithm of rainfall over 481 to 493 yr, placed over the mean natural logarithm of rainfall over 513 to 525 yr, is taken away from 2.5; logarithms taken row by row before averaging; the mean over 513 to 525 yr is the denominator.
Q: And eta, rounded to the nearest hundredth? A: 1.50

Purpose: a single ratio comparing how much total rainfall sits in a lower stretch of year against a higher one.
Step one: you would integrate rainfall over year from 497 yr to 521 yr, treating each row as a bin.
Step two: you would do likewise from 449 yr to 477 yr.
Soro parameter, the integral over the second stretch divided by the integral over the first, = 1.2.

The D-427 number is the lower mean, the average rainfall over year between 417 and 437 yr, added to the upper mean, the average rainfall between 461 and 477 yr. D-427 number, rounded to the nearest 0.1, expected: 20.5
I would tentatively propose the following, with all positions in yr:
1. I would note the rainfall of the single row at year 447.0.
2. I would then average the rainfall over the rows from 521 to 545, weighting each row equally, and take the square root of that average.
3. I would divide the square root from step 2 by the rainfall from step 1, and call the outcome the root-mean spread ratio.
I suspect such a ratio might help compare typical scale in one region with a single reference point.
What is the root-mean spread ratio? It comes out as 0.329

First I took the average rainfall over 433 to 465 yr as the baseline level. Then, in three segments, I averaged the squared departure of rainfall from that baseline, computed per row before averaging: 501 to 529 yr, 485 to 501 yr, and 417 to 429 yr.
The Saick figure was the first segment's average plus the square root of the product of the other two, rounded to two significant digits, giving 0.59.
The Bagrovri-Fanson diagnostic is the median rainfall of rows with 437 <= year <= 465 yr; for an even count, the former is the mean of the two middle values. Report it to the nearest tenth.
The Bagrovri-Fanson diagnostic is 10.6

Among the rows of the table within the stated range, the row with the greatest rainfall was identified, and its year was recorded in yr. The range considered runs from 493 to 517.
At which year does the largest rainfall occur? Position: 515.0 yr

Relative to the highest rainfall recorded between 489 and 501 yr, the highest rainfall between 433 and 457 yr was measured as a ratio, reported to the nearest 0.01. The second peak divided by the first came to 1.13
